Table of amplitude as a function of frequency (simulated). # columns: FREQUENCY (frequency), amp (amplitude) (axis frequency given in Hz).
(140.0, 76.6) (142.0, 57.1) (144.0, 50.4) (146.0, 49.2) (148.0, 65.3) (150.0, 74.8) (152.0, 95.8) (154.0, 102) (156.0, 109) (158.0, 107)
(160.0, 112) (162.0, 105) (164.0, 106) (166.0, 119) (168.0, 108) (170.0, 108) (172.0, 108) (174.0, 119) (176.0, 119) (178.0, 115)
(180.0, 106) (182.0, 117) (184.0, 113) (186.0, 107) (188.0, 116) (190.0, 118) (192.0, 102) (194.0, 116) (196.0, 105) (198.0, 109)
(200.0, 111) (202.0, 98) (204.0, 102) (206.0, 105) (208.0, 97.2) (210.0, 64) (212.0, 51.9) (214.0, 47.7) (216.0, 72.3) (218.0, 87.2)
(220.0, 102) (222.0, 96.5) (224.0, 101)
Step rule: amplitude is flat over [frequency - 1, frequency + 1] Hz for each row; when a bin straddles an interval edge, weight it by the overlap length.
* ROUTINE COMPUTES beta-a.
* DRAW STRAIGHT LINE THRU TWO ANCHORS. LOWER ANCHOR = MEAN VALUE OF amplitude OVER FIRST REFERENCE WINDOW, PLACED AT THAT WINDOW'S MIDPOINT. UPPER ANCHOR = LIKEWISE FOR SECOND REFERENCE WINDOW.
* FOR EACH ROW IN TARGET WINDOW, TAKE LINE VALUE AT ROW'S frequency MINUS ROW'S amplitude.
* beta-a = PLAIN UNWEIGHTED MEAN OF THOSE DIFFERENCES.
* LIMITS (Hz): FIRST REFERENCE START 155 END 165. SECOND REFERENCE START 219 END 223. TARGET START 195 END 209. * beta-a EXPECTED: -2.0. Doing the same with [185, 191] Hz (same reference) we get -9.8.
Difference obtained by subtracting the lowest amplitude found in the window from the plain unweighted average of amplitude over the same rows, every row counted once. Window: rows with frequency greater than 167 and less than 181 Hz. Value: 5.9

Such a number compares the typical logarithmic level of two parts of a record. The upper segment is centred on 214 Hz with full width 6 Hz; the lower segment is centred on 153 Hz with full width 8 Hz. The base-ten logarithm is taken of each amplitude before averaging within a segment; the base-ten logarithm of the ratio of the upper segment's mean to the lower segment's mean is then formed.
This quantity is -0.052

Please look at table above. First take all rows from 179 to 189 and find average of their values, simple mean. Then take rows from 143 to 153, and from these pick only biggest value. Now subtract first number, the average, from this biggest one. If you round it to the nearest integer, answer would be -16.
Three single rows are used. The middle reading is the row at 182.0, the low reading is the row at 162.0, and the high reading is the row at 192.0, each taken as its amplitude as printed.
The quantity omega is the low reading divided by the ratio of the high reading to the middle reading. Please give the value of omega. 120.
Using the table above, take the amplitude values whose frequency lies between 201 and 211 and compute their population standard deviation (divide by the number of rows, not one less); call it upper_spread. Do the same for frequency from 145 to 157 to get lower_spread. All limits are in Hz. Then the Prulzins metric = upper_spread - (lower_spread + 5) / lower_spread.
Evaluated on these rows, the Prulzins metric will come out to 13.7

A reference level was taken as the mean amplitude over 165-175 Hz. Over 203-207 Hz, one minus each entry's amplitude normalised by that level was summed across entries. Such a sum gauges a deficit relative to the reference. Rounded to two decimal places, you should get 0.16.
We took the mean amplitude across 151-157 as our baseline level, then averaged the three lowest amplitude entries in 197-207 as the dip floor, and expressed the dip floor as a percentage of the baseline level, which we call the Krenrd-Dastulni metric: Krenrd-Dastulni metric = 99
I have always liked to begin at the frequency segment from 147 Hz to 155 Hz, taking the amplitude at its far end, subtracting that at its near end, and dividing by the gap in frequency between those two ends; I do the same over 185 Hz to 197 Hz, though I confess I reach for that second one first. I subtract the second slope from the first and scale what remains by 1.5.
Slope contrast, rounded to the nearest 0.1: 9.5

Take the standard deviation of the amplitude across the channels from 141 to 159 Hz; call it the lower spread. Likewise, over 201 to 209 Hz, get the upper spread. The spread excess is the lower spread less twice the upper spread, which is 17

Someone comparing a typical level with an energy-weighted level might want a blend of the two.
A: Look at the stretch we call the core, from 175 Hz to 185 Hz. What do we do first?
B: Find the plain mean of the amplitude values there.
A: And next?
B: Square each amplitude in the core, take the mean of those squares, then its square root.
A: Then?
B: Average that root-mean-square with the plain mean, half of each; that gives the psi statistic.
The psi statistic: 114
